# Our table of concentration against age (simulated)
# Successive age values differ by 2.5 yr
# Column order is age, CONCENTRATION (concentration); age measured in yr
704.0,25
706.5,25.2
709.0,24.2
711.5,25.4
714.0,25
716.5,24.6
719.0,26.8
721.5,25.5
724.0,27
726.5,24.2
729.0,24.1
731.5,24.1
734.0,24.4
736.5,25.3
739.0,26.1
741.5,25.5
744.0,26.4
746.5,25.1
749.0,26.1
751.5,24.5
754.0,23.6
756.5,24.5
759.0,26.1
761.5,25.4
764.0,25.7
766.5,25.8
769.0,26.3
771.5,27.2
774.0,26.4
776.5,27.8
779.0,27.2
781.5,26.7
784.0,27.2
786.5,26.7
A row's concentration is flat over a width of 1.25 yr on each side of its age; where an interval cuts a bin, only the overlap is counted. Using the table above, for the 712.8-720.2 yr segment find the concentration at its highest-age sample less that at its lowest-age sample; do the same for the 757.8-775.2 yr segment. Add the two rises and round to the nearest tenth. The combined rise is 2.1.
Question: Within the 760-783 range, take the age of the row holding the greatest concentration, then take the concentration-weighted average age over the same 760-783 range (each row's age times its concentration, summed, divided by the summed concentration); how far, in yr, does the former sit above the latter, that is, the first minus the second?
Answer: 4.9 yr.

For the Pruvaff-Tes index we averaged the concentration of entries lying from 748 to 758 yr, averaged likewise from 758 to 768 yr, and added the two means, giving 50.4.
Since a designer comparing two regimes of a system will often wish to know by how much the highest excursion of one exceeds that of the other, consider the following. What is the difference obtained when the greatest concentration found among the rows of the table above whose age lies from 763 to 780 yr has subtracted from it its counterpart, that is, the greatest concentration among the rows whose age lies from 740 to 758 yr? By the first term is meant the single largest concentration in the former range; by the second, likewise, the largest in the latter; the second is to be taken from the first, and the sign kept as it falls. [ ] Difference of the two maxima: 1.4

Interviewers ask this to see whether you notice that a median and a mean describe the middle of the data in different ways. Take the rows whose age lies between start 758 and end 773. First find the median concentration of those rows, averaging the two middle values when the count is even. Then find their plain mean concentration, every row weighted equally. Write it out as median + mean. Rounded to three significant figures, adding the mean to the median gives 52.0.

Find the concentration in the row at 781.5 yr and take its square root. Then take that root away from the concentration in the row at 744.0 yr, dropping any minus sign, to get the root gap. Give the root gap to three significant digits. 21.2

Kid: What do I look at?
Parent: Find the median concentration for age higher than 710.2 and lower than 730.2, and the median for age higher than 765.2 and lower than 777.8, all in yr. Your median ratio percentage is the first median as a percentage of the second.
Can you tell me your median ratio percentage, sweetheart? 95.5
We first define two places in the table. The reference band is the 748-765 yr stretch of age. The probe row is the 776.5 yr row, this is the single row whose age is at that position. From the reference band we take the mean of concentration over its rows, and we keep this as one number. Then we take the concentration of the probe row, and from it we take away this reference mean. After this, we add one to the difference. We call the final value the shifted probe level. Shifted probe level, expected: 3.7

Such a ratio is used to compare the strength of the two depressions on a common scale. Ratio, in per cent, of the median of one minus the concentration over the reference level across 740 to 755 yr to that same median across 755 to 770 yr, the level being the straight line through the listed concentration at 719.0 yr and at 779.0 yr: 123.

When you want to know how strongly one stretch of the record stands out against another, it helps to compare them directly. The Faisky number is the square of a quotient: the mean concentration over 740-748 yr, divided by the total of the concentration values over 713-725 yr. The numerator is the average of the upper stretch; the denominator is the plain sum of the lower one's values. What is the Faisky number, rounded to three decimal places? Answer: 0.040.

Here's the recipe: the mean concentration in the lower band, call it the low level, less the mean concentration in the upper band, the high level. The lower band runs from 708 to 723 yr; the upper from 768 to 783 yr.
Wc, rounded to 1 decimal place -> -1.7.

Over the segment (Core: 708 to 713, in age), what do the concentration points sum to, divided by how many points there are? 24.8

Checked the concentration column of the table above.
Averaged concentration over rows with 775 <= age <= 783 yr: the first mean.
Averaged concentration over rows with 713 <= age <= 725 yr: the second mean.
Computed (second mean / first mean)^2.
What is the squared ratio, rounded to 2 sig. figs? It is 0.90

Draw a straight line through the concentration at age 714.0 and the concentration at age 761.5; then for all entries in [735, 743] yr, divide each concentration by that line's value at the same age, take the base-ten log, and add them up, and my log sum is 0.022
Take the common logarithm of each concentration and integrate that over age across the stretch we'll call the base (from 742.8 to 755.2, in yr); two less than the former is 15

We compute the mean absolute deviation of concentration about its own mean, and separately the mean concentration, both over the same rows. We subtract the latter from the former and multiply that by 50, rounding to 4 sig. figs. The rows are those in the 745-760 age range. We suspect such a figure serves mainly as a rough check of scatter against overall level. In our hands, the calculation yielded -1210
